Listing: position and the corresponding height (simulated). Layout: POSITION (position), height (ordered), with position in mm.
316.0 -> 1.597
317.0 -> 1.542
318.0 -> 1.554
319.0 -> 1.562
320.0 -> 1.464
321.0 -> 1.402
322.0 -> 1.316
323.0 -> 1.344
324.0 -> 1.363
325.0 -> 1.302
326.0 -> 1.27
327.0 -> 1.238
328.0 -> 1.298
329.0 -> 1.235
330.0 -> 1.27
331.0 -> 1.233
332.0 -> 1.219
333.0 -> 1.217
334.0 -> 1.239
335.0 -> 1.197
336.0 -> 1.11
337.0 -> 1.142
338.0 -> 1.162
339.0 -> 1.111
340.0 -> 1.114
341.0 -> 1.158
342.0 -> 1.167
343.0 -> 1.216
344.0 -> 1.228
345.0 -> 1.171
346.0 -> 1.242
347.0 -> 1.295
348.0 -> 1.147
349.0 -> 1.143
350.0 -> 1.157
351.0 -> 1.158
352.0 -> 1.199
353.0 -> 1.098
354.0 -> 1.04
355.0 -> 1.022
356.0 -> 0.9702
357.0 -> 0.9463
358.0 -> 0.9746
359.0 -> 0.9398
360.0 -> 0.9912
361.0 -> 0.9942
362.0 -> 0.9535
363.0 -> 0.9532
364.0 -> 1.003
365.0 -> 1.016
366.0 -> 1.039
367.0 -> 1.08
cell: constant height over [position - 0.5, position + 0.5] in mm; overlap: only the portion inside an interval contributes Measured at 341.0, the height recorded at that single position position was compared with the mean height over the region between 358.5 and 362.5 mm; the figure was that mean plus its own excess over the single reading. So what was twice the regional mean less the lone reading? 0.78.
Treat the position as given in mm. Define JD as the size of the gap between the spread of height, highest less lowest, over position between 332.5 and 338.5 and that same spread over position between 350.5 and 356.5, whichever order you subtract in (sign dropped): 0.100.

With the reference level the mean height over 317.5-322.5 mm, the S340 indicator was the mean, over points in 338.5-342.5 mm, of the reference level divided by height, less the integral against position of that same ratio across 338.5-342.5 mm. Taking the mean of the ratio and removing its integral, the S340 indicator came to -3.9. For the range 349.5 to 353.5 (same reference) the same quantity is -3.8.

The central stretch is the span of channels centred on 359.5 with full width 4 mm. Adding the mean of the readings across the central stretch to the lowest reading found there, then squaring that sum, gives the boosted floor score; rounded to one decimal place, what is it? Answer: 3.7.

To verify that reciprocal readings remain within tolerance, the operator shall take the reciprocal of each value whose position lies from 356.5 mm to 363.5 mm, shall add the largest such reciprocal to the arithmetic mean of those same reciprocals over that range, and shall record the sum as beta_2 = 2.10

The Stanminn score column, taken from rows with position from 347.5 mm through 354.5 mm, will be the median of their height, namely 1.15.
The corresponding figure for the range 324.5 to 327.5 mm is 1.27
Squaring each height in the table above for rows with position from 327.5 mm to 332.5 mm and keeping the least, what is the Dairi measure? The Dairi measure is 1.49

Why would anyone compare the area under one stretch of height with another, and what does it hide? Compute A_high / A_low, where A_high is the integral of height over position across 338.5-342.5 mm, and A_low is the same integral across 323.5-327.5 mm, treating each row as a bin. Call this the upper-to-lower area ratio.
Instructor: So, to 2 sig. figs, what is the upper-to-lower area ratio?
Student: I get 0.88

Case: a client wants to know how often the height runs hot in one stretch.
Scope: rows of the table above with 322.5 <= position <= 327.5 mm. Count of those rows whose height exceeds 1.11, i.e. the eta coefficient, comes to 5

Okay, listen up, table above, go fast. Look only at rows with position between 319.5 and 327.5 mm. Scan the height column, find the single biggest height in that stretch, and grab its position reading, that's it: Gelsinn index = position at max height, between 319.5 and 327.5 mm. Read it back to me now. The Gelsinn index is 320.0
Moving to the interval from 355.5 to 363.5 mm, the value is 361.0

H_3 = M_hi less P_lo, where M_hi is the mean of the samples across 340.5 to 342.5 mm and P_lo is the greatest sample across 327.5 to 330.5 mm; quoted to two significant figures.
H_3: -0.14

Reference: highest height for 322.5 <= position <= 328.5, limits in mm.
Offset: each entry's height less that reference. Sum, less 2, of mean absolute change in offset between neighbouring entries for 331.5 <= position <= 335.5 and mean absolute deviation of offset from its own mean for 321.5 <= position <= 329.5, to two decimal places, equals -1.94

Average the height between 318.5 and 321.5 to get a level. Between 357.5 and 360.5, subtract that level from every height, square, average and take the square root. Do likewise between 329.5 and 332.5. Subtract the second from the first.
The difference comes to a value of 0.27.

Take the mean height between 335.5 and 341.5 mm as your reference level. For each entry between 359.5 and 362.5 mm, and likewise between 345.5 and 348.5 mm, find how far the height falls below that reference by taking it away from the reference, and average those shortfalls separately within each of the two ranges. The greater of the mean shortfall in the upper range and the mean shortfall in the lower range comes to 0.153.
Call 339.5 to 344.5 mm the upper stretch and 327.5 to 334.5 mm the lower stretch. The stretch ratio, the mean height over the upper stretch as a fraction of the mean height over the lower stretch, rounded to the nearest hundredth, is 0.95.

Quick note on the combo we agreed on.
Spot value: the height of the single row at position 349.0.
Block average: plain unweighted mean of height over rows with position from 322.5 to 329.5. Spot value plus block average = 2.44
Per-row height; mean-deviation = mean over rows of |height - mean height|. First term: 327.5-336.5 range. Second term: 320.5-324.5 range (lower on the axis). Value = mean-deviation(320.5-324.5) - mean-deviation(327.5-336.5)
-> -0.01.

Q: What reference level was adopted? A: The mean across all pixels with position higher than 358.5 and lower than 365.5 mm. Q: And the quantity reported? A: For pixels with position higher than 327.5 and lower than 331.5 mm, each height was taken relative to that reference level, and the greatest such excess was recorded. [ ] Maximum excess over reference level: 0.32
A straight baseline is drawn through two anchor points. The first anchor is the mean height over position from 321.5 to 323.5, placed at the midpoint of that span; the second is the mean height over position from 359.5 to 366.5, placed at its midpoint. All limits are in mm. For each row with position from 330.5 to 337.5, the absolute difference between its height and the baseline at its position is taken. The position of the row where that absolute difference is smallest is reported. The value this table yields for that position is 334.0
